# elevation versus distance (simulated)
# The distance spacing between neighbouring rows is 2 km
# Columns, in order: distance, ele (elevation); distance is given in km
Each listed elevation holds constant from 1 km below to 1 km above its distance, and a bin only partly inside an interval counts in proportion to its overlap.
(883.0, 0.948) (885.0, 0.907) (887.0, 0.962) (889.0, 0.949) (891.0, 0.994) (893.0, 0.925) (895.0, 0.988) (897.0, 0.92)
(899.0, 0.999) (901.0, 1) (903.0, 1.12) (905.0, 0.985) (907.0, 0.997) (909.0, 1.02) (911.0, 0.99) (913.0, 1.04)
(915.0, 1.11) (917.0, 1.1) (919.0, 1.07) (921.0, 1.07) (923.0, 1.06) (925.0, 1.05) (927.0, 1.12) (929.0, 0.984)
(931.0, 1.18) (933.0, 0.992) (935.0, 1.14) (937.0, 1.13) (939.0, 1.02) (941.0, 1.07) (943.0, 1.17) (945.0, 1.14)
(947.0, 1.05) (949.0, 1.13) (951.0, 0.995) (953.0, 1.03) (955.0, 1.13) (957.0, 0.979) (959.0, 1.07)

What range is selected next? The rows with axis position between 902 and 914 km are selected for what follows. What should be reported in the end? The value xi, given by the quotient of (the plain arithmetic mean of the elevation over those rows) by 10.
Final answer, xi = 0.103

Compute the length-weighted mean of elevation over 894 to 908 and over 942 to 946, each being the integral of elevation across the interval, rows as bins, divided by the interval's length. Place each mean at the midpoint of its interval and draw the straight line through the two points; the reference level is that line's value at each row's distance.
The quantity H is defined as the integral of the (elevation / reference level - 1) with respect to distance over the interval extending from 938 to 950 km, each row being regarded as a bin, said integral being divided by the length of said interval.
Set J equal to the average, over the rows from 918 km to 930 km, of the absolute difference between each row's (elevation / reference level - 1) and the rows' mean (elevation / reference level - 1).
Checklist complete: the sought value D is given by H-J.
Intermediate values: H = -0.051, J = 0.032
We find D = -0.083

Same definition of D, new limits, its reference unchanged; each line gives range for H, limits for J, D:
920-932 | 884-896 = -0.037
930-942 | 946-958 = -0.081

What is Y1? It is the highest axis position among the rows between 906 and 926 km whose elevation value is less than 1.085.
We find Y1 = 925.0 km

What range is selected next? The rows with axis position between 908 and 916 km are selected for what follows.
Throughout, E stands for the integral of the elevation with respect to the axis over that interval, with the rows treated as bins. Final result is 8.3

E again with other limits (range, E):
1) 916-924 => 8.6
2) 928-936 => 8.6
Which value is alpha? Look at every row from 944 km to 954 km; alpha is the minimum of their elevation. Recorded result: 0.995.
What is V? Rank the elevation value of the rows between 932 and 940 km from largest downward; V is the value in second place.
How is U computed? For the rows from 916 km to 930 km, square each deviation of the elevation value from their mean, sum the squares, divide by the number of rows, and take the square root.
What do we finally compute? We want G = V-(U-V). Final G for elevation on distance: 2.22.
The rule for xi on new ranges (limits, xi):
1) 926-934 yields 0.107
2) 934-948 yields 0.110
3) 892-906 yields 0.099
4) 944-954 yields 0.107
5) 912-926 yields 0.107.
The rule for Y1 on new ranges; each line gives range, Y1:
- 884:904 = 901.0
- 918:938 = 933.0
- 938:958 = 957.0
